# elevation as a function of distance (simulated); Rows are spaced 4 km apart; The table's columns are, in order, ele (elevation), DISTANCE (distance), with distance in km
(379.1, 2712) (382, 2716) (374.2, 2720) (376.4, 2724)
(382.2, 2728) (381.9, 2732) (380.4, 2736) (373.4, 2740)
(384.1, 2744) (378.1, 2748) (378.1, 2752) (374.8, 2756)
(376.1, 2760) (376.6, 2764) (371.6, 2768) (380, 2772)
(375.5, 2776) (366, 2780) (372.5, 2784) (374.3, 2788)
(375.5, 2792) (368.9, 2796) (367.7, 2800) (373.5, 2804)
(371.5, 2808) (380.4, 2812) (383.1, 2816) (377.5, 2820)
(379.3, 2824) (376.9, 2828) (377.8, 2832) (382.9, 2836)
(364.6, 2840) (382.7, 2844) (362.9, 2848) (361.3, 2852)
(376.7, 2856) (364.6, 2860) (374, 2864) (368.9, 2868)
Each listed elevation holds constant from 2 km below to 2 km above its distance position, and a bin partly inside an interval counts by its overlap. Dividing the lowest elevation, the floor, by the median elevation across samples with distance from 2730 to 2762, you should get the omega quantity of 0.988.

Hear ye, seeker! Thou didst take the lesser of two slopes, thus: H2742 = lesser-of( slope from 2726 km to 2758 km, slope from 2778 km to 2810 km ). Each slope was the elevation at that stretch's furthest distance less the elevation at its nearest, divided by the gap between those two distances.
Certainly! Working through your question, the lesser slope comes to -0.3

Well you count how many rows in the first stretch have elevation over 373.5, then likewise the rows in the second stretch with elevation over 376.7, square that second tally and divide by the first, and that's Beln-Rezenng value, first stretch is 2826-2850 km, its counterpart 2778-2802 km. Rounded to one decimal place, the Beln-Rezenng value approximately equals 0.0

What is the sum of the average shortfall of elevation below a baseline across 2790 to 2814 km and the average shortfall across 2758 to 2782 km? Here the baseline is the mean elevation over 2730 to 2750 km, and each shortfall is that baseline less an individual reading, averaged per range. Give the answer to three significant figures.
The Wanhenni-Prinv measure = 11.9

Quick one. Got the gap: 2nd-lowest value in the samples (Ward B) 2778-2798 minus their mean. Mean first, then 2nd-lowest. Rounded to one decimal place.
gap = -2.5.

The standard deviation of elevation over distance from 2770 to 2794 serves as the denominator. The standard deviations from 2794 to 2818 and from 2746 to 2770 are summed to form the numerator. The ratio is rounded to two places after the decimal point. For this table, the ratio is 1.88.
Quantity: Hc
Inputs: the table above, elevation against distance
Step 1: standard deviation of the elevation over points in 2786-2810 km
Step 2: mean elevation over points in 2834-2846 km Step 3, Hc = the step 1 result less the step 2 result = -374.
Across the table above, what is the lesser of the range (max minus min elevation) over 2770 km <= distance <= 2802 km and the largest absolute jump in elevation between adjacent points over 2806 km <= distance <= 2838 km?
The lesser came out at 8.9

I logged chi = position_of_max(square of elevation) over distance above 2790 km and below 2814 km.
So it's 2812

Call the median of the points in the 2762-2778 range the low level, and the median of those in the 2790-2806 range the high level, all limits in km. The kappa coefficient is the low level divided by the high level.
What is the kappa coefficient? 1.01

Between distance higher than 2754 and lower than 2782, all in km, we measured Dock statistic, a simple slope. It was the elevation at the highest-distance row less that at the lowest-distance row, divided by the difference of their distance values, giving -0.37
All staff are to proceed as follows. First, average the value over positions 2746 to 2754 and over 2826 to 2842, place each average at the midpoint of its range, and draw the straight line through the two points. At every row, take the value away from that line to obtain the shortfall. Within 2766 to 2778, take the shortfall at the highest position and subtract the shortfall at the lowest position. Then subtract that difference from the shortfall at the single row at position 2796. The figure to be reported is 12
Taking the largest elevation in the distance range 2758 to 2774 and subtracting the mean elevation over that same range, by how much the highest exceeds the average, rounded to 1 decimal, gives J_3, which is 3.9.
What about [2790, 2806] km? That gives 4.1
